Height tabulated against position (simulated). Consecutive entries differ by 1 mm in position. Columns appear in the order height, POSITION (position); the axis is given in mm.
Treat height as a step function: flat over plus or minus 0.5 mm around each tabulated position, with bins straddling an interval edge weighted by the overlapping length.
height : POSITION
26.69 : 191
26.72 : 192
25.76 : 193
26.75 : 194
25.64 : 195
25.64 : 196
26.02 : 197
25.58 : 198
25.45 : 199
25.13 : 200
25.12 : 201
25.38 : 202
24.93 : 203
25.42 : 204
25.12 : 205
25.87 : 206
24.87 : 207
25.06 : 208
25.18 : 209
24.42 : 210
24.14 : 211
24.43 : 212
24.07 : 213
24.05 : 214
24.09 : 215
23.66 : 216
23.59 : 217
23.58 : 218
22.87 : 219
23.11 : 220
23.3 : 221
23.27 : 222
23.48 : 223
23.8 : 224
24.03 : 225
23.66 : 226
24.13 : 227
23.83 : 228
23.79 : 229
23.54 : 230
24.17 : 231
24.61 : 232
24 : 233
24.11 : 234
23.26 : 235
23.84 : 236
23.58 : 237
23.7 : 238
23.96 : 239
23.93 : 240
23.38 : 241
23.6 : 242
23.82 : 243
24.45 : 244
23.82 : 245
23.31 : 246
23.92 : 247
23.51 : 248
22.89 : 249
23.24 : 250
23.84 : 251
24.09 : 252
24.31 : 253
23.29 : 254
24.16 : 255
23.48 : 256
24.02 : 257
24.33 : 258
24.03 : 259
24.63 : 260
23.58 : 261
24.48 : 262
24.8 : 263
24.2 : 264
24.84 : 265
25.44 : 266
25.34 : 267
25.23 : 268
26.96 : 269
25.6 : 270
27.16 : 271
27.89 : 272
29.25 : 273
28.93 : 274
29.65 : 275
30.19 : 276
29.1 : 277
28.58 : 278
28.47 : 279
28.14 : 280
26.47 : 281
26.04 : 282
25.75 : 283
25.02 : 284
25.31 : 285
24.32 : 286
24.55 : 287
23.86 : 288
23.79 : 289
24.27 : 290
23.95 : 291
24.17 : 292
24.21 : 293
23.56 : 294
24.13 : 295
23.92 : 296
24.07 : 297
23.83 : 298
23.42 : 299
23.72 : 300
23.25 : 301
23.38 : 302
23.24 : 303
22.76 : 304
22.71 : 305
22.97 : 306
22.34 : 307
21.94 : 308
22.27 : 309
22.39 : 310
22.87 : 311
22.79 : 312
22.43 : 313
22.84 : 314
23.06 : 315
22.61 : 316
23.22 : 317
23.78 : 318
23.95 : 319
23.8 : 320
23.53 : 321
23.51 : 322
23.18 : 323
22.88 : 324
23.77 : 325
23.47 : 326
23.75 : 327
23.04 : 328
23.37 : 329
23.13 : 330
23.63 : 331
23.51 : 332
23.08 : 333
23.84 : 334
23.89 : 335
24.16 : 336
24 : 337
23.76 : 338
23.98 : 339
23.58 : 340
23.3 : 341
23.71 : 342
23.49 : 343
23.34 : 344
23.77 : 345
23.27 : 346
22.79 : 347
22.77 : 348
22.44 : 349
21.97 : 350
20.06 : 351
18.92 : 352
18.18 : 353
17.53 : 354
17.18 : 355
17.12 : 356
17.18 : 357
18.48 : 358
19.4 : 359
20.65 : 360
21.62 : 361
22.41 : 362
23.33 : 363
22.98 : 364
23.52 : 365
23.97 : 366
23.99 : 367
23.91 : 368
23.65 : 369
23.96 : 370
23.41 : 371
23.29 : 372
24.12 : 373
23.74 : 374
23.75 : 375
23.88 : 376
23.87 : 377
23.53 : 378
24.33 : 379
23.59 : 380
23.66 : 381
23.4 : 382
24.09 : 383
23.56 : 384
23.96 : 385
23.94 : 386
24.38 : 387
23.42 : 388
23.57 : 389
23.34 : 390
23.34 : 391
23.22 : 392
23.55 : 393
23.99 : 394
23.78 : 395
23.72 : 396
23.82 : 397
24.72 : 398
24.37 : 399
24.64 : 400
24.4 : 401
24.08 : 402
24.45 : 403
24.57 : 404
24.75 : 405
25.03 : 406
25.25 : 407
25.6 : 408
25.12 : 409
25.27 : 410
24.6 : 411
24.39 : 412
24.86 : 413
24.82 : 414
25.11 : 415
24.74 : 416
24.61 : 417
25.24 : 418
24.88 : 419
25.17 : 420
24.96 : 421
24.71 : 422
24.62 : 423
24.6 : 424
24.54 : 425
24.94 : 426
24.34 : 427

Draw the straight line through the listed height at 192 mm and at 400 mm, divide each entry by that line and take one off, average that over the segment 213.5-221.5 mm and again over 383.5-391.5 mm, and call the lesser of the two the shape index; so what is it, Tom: -0.11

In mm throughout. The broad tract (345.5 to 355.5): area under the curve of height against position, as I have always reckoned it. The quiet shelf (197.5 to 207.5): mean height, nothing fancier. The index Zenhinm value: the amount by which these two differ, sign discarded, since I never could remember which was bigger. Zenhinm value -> 180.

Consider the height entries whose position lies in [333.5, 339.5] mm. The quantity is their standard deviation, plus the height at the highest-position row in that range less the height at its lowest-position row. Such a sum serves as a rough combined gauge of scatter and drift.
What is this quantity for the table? 0.3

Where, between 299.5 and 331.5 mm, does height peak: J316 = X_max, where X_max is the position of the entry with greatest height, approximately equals 319 mm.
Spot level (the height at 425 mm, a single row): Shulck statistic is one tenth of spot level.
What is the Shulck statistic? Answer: 2.45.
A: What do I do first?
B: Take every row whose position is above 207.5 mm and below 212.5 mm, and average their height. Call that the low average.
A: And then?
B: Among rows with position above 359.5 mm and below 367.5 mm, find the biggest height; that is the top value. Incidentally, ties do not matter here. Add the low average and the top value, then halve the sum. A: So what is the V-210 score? 24.3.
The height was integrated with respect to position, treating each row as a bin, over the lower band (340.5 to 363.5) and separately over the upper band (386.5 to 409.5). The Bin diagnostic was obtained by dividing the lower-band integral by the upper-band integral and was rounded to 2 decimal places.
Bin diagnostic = 0.87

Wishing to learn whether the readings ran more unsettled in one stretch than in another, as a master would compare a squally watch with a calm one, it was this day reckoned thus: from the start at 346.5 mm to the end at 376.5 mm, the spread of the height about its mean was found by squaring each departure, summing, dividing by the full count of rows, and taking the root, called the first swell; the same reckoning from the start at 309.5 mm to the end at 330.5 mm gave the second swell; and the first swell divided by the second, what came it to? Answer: 5.4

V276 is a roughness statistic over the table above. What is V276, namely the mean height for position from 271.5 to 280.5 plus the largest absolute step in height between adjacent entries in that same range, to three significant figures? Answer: 30.3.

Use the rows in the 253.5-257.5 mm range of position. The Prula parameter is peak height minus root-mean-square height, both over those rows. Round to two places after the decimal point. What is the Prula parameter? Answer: 0.42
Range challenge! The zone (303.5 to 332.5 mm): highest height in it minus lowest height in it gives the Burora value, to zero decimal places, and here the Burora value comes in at 2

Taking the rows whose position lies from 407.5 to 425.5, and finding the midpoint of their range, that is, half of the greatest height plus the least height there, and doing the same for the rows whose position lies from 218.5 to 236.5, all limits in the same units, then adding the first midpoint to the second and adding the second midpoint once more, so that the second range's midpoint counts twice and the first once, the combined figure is 72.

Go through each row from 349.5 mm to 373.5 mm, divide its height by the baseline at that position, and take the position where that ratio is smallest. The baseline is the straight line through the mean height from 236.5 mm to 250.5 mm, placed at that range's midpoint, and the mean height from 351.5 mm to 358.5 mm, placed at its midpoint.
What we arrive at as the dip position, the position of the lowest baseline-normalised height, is 356 mm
